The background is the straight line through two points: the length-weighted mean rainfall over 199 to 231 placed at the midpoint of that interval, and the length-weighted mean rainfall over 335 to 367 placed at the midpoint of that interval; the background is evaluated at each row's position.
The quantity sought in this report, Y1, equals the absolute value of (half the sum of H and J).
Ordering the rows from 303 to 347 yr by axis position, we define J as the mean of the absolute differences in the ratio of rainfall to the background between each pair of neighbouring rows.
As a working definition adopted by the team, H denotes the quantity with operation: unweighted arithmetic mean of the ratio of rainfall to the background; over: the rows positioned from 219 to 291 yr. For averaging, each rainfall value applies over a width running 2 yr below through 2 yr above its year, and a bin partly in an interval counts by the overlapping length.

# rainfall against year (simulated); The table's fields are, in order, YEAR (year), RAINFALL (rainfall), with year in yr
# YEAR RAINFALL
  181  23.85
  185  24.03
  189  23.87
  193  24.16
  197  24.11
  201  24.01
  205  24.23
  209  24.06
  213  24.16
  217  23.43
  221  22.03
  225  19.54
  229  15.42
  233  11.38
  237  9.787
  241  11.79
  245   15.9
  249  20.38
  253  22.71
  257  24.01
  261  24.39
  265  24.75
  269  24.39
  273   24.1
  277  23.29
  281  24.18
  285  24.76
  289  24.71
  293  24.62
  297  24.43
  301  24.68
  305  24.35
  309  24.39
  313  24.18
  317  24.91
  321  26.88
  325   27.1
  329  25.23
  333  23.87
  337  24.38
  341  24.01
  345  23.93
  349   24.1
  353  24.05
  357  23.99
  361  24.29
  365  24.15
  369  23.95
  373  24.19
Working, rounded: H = 0.90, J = 0.03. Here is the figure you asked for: 0.464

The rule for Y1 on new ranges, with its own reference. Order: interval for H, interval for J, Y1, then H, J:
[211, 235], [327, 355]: 0.444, 0.87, 0.02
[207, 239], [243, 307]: 0.440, 0.84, 0.04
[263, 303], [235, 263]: 0.581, 1.06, 0.11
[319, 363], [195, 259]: 0.559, 1.03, 0.09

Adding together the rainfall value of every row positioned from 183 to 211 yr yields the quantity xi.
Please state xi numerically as 168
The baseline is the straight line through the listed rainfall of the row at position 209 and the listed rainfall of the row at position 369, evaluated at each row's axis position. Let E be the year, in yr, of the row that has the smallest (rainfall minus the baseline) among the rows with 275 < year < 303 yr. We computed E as 277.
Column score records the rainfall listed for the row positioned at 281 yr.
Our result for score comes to 24.18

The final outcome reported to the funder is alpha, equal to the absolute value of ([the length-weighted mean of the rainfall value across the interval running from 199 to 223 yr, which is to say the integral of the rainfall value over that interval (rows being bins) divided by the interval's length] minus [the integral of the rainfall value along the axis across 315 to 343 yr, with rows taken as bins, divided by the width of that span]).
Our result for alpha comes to 1.5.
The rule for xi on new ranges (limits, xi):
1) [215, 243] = 113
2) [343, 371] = 168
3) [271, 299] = 170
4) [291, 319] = 172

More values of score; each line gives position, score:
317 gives 24.91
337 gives 24.38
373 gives 24.19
